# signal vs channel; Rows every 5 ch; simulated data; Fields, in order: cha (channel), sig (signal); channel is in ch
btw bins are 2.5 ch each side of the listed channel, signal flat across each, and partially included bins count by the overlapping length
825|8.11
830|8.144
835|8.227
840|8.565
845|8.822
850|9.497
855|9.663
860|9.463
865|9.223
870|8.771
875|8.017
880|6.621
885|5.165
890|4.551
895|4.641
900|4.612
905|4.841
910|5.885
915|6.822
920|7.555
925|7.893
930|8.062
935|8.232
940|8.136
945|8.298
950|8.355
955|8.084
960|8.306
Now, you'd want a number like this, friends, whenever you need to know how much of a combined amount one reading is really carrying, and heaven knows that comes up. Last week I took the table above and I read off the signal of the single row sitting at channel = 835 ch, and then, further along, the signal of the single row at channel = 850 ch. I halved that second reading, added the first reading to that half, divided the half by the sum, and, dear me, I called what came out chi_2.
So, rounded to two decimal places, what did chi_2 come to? 0.37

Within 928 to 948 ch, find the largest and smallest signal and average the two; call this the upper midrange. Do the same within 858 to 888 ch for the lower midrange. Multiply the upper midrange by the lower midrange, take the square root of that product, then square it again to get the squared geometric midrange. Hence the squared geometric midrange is 60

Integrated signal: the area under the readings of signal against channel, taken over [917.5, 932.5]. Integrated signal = 118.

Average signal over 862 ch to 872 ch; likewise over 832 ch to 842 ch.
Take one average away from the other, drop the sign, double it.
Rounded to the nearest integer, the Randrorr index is 1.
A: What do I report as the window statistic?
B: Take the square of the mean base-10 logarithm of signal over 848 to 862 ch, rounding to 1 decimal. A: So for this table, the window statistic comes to 1.0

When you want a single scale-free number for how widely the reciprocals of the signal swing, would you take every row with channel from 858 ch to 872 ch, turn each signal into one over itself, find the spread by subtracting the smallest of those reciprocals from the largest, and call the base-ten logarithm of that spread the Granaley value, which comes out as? -2.08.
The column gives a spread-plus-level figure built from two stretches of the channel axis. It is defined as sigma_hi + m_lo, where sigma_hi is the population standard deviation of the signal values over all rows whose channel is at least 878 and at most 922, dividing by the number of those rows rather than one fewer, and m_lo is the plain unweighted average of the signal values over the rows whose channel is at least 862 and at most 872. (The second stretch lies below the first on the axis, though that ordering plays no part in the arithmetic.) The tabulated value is 10.1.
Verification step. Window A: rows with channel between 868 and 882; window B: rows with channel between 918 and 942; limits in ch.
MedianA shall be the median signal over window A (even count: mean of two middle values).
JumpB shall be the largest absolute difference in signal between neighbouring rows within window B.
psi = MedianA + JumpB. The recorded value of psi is 8.4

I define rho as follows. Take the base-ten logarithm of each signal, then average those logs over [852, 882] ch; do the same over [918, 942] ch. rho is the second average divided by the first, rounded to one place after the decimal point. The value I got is 1.0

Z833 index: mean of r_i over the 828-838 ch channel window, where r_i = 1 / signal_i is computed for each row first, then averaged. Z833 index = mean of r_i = 0.122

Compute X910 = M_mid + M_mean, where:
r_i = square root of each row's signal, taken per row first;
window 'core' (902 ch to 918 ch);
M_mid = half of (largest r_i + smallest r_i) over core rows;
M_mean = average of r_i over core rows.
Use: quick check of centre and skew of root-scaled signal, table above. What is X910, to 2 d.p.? 4.82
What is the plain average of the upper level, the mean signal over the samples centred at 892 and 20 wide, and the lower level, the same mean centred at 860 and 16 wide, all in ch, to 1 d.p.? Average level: 7.1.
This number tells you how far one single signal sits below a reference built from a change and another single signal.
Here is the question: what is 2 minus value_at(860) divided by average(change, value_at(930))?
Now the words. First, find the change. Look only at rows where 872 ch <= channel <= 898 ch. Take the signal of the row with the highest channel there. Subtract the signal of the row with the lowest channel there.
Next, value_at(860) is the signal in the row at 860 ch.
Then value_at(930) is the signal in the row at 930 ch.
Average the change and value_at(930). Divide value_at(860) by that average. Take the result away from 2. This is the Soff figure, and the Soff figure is -2.0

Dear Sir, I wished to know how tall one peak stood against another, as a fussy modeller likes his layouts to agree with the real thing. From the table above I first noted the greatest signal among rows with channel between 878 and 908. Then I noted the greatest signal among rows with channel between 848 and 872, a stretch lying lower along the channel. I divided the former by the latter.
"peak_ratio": 0.69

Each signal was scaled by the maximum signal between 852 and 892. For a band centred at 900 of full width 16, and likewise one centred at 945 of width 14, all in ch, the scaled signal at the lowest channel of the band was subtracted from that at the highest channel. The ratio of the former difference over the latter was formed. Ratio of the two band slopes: 1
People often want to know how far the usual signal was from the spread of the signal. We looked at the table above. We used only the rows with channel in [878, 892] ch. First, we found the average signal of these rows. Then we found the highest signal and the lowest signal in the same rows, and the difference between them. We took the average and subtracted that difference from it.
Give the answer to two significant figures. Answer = 3.4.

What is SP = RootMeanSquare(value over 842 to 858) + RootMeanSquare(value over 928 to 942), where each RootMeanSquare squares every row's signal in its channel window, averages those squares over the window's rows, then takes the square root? 17.5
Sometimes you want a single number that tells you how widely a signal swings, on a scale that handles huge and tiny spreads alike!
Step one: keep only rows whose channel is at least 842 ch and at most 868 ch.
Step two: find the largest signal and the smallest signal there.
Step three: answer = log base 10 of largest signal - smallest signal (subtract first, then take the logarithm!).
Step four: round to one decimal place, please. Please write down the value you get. -0.1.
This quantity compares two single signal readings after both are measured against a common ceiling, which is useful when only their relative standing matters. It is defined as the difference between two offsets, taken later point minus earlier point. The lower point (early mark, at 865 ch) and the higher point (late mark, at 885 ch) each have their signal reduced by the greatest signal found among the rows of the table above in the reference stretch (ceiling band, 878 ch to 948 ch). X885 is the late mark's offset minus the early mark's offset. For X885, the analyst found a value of -4.1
